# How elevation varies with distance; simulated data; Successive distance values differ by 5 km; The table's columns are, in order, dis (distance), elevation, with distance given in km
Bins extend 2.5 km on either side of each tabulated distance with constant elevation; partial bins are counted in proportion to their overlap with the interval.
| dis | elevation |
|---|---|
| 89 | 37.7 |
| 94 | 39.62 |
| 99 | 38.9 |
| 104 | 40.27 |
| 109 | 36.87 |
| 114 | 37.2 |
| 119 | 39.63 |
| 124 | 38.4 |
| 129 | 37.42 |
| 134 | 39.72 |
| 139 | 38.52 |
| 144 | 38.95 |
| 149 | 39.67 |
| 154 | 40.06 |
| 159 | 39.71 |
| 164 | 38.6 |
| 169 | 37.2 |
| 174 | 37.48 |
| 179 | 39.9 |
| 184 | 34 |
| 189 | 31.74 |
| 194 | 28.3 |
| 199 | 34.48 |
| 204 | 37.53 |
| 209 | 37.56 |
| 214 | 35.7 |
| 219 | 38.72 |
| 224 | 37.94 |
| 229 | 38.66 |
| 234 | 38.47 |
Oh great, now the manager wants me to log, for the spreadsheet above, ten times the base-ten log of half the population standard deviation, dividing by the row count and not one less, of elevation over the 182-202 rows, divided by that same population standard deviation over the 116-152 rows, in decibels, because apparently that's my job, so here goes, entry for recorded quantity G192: 2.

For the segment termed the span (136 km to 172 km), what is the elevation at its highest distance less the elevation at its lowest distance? -1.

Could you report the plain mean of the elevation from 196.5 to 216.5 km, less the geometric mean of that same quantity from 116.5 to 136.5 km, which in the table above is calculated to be -2.5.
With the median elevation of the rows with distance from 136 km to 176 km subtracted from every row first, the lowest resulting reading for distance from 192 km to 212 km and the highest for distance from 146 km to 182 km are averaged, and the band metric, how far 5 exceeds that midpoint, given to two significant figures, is 9.6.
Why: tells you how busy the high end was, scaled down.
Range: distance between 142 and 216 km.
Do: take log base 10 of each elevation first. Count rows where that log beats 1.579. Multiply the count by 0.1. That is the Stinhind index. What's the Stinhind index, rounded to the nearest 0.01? 0.60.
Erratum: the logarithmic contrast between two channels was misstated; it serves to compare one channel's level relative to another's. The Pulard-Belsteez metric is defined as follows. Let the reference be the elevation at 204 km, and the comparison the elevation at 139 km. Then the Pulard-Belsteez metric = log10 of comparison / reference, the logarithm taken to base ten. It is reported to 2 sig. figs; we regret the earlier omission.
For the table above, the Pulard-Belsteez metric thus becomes 0.011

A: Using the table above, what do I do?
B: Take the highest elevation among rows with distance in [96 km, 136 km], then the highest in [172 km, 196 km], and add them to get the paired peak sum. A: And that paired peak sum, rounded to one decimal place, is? 80.2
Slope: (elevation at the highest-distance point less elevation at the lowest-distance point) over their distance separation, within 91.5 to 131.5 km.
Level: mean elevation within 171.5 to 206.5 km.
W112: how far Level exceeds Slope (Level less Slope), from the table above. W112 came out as 34.8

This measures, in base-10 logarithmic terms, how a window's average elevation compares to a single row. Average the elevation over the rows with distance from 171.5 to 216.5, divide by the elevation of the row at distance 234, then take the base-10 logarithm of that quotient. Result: -0.04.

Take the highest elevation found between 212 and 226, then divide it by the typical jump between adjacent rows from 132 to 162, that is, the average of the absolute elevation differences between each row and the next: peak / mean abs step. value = 63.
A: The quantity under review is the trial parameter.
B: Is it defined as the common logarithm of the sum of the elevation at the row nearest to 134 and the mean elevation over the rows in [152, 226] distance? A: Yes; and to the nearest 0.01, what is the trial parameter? 1.88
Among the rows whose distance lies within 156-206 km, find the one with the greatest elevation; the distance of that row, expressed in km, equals 179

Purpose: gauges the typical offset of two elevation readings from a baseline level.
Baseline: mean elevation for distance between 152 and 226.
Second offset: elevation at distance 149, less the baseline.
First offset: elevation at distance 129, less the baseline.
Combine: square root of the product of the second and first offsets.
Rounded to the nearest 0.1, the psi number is 1.6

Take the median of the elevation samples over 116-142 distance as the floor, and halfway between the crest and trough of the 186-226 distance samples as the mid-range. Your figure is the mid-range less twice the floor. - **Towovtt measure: -44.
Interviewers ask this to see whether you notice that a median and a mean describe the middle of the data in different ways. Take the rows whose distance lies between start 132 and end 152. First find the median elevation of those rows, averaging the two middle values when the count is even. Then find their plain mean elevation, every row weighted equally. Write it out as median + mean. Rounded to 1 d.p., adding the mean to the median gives 78.5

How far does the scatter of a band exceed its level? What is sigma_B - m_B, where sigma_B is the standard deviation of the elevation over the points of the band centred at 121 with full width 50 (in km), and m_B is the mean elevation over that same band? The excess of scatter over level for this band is -37.5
